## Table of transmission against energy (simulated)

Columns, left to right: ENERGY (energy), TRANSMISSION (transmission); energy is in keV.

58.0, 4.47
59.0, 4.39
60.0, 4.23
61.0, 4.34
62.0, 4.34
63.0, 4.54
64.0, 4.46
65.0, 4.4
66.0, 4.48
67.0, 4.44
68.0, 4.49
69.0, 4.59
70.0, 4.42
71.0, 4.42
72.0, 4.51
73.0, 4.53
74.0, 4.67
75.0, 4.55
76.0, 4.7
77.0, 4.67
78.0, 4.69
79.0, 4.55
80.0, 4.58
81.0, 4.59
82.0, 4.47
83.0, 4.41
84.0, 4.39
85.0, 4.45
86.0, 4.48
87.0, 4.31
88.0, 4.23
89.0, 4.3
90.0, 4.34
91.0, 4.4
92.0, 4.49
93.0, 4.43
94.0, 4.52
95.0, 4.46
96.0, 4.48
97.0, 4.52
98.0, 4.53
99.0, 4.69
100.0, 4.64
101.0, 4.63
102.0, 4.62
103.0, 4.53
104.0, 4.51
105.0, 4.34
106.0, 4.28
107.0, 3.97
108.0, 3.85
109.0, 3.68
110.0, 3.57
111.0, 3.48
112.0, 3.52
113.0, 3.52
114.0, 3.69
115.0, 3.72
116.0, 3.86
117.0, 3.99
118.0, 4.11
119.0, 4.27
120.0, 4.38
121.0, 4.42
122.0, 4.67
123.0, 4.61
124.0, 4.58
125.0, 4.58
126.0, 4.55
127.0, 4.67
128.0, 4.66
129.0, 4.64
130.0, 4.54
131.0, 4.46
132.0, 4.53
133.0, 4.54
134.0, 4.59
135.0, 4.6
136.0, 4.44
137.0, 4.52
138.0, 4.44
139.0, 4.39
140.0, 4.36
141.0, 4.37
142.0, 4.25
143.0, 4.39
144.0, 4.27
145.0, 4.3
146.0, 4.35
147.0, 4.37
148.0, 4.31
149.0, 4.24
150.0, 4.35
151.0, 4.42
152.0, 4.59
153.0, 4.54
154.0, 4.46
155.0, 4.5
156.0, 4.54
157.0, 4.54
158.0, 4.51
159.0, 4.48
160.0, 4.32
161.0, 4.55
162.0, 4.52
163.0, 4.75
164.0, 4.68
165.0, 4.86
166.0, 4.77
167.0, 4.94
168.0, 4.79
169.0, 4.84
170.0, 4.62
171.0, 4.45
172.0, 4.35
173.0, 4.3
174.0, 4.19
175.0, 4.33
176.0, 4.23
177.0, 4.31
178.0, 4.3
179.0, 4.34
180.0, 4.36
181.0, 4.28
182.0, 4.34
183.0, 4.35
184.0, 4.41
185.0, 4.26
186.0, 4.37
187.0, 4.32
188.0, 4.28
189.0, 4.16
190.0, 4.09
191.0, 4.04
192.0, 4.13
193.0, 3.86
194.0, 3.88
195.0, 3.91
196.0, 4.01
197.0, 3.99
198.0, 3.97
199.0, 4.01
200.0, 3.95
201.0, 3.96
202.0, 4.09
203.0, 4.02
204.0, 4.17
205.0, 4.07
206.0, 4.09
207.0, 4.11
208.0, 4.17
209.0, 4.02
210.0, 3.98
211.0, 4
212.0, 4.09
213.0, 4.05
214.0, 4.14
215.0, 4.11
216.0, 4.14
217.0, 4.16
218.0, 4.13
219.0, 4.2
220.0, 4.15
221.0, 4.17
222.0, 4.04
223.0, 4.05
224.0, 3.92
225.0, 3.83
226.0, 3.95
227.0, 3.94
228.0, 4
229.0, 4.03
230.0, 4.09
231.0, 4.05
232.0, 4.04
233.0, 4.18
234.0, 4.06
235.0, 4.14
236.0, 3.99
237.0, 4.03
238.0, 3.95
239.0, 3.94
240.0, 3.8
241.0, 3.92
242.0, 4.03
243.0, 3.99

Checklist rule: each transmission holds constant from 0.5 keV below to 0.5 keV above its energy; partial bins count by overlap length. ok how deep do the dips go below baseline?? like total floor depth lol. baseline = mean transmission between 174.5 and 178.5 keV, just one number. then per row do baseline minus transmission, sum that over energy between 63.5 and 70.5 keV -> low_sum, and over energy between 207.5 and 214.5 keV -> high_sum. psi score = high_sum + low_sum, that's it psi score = 0.4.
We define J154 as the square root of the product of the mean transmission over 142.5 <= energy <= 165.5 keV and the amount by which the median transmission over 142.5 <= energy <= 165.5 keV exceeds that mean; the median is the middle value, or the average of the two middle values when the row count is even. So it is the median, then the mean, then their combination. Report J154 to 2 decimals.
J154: 0.20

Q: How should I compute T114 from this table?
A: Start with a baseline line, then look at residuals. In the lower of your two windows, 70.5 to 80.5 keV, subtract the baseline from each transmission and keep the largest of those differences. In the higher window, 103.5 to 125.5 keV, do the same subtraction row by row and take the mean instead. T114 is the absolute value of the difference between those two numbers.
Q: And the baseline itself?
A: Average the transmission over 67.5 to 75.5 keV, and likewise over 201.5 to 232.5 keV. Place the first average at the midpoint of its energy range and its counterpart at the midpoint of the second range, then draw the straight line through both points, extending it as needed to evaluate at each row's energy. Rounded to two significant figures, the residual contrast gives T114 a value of 0.51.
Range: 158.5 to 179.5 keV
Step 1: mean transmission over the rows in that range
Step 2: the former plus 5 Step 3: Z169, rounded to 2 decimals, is 9.52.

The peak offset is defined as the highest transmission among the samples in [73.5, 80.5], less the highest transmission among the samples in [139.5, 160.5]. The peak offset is 0.1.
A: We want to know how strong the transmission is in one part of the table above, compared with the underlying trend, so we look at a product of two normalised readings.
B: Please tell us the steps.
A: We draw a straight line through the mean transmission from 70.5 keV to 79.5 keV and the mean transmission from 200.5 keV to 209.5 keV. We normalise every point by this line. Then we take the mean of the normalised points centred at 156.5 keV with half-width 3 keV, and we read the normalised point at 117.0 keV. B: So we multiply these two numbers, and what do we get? 0.95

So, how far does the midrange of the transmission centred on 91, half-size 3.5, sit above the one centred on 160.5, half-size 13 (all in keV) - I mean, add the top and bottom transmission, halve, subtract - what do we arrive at -0.2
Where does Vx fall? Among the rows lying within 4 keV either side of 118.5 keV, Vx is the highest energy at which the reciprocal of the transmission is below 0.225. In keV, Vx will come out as 122.0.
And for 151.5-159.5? 159.0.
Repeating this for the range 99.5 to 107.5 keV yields 104.0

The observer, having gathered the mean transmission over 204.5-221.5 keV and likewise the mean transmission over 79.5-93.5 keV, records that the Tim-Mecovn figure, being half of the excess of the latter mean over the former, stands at 0.16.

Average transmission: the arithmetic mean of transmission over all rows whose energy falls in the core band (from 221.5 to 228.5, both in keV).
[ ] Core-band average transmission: 3.96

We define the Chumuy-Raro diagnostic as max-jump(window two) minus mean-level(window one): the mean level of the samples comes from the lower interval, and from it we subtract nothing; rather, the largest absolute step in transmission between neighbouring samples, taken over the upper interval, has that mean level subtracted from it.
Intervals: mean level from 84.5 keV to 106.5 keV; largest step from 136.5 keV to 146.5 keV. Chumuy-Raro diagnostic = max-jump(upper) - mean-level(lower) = -4.32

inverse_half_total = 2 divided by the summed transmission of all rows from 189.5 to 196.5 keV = 0.072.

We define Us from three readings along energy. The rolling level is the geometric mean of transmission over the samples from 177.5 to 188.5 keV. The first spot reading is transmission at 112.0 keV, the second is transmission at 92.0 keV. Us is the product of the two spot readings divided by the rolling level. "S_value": 3.65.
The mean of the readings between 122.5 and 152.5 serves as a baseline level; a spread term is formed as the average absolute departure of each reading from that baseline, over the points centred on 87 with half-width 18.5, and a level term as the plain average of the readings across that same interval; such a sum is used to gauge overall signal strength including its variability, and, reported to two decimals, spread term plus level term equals 4.60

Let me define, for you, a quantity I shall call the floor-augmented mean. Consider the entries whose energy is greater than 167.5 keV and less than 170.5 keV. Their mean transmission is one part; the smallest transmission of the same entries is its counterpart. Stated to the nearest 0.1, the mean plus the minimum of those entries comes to 9.4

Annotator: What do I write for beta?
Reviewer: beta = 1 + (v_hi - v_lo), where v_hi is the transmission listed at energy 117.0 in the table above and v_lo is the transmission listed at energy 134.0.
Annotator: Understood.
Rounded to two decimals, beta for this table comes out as 0.40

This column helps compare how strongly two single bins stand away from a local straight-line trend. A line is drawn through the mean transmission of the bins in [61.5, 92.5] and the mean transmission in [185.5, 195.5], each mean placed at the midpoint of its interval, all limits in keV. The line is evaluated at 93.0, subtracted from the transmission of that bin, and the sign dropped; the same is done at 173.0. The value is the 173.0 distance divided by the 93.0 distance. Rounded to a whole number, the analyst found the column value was 51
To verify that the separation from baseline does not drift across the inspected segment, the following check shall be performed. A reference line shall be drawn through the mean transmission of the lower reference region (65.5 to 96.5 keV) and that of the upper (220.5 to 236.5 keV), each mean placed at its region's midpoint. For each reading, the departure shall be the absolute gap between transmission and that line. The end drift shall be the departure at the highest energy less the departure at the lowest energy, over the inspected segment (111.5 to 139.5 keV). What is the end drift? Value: -0.79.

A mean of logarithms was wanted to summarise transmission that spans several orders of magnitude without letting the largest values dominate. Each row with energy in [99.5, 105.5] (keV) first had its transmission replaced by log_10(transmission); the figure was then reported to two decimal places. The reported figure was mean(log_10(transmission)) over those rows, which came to 0.66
